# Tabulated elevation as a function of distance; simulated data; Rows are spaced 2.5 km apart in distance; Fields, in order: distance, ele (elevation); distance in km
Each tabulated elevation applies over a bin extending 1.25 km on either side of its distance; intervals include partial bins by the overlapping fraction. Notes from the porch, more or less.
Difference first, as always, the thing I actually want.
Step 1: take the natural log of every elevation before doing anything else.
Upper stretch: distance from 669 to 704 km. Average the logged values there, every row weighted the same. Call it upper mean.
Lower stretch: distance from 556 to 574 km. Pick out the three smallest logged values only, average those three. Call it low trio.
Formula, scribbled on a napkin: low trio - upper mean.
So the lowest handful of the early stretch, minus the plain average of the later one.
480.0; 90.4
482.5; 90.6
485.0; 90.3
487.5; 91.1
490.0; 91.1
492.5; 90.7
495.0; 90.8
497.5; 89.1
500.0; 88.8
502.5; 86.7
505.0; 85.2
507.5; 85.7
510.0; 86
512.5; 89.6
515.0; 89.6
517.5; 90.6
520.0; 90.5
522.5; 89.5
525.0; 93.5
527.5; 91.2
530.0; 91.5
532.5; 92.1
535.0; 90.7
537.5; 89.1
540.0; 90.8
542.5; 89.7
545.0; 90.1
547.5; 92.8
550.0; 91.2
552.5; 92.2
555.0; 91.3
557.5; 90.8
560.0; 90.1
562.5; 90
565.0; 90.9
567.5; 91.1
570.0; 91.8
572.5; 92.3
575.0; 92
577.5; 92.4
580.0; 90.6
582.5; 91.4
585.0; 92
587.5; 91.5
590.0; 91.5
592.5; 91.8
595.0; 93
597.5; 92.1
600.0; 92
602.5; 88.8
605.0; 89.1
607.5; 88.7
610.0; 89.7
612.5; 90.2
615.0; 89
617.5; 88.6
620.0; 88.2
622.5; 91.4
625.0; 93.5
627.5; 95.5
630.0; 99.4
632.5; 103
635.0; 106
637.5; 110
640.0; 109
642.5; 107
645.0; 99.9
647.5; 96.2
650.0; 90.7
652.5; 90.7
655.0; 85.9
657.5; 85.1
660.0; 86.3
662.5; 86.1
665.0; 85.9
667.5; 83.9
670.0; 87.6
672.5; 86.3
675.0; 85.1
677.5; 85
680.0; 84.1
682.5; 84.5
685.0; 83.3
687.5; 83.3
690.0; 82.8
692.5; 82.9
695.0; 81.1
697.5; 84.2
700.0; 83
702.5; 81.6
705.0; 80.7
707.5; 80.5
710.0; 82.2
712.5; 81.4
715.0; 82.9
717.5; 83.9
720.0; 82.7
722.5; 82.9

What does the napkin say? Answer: 0.074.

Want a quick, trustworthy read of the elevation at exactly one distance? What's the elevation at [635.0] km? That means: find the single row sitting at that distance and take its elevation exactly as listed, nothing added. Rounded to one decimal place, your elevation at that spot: 106.0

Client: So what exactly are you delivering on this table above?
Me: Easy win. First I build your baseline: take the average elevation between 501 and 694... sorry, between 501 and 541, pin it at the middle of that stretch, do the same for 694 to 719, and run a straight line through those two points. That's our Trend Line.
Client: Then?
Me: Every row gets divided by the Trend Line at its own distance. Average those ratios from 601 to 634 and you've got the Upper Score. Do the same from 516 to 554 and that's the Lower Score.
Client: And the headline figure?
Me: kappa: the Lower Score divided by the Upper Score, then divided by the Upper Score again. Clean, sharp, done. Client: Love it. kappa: 0.89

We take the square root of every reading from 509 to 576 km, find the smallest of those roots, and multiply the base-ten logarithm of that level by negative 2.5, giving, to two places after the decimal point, -2.42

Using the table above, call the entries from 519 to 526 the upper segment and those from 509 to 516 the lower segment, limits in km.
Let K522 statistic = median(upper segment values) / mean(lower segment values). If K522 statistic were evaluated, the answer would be 1.02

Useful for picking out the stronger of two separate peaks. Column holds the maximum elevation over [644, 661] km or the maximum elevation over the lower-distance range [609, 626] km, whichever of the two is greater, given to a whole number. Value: 100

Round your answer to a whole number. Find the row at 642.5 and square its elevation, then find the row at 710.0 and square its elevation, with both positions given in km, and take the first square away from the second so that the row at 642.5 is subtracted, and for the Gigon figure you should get -4692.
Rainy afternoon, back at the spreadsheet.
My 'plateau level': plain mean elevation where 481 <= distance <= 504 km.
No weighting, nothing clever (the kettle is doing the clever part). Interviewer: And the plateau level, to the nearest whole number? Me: 90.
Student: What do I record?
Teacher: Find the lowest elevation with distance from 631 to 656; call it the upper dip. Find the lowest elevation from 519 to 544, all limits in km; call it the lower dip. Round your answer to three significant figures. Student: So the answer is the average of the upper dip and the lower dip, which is 87.5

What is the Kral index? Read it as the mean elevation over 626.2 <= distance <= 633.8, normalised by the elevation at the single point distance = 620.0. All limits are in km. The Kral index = 1.13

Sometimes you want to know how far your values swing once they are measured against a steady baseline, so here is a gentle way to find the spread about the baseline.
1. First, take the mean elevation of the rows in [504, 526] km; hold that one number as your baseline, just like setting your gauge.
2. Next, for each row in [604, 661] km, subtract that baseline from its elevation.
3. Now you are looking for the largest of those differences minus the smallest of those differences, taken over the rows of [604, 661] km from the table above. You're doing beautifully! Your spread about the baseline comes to 25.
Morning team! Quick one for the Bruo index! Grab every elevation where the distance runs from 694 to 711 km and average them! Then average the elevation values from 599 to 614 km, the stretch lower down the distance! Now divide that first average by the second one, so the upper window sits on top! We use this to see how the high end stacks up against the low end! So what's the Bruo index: 0.91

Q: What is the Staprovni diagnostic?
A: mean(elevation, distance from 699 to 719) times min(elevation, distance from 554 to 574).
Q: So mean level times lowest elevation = 7382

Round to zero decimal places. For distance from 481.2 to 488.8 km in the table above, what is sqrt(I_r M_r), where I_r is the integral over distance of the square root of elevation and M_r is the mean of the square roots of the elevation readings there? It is 26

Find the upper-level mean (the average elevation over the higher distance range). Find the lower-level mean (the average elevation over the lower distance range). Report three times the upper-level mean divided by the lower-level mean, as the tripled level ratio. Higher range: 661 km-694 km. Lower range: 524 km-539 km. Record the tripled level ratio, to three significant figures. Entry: 2.78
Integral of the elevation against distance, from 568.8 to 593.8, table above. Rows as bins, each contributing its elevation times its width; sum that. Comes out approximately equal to 2293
